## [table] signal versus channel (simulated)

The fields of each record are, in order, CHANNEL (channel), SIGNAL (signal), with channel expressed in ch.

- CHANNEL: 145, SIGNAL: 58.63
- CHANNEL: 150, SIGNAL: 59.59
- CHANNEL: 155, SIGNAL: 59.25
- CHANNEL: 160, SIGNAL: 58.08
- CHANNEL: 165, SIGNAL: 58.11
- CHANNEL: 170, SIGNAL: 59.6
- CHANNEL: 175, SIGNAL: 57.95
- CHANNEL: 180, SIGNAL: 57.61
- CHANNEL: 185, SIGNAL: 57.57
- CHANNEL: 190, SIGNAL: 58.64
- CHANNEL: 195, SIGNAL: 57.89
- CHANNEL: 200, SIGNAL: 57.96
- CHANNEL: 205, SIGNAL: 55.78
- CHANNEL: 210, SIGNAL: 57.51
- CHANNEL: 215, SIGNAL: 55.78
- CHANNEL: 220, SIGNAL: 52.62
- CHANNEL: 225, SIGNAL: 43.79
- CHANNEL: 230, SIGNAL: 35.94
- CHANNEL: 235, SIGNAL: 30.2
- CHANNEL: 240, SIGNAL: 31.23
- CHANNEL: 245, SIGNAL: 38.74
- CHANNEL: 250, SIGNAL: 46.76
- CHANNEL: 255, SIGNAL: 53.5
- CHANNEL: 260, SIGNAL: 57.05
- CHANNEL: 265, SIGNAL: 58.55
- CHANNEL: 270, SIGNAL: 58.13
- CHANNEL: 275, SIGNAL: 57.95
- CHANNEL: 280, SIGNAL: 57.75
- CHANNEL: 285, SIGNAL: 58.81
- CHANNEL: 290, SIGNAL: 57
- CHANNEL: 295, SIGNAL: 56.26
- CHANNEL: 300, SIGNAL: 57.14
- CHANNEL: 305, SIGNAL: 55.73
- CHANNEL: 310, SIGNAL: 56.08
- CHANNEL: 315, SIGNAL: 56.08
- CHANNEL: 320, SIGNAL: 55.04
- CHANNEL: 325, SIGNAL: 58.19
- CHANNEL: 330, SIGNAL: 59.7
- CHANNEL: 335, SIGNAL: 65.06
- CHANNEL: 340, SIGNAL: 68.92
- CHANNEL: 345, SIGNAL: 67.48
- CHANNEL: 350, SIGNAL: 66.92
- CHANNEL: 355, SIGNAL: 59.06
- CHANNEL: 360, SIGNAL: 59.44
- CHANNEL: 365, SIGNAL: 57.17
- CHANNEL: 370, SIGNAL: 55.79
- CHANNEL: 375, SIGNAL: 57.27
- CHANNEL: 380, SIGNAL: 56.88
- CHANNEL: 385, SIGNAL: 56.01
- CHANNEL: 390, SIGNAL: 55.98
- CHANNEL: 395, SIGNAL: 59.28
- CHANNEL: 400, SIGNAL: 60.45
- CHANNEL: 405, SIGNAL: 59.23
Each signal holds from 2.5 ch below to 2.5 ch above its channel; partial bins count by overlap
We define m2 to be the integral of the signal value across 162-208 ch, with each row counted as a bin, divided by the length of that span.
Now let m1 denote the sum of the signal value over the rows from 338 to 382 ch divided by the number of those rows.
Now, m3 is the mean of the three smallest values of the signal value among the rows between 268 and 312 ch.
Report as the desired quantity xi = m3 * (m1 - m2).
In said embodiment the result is 173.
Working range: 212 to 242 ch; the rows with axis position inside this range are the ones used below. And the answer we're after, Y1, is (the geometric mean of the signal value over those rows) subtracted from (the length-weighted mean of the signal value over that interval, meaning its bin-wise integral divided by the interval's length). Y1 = 1.62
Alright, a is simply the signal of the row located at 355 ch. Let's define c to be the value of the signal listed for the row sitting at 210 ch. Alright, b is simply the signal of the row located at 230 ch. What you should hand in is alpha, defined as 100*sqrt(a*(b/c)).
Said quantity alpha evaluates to 608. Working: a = 59.06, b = 35.94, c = 57.51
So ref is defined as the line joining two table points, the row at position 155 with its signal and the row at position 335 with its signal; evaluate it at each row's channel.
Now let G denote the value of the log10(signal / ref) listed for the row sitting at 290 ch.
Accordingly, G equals -0.048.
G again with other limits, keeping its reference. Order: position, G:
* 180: -0.018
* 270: -0.035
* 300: -0.049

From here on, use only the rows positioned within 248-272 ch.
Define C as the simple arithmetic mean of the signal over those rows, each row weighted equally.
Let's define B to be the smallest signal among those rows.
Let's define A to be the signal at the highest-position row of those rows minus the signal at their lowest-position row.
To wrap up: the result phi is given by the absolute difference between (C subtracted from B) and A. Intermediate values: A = 11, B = 46.76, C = 54.8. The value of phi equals 19.4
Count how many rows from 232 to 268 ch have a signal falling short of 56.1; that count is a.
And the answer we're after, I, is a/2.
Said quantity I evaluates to 2.5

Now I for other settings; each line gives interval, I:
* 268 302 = 0.0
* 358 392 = 1.5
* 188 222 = 1.5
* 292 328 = 2.0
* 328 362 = 0.0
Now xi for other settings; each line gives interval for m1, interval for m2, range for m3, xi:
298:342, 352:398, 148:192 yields 89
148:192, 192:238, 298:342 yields 494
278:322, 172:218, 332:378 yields -41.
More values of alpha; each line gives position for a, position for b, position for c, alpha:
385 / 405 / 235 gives 1048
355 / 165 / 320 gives 790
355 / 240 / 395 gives 558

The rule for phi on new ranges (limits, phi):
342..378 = 5.6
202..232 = 5.5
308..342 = 17.7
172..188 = 0.2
